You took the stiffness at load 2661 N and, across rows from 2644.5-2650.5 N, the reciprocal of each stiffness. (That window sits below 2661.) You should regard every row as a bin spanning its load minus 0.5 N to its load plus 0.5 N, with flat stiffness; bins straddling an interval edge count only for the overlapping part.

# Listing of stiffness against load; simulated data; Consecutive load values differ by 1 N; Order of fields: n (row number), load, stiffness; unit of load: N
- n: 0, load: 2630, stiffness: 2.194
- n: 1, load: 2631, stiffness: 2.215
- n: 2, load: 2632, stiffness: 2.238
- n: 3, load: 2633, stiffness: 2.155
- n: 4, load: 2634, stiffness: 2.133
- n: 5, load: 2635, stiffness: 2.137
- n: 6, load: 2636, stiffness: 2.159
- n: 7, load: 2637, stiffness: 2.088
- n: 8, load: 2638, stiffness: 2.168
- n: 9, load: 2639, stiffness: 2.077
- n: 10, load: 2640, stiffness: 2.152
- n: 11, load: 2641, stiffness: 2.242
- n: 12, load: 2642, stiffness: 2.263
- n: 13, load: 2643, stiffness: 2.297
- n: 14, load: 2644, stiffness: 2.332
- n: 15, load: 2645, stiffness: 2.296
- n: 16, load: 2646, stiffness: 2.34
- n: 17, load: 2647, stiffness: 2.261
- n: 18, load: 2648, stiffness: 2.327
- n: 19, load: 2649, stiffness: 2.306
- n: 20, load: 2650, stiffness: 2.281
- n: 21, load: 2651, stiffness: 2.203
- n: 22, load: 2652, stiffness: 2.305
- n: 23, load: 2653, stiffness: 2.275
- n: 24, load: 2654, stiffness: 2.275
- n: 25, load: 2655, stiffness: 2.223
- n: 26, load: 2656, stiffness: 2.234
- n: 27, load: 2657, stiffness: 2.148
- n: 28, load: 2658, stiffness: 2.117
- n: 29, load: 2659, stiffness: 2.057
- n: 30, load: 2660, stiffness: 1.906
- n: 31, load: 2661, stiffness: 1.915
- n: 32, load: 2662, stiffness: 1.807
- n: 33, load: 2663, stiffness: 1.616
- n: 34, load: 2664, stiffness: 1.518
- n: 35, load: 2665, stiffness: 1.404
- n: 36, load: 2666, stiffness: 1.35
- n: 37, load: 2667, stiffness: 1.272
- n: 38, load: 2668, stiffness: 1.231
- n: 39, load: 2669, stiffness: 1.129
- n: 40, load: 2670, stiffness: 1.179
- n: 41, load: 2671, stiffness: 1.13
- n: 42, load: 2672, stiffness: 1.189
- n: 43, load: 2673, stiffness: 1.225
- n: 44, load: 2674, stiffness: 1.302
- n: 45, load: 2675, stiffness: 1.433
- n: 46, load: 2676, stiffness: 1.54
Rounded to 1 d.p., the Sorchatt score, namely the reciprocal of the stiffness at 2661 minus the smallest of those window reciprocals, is 0.1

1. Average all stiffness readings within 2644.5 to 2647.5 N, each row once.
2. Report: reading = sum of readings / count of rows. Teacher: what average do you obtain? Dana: 2.30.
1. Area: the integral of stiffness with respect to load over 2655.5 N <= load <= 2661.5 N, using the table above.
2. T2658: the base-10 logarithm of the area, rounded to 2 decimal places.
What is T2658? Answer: 1.09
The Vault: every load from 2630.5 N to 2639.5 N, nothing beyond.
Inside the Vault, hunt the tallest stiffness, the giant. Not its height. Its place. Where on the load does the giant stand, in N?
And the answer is 2632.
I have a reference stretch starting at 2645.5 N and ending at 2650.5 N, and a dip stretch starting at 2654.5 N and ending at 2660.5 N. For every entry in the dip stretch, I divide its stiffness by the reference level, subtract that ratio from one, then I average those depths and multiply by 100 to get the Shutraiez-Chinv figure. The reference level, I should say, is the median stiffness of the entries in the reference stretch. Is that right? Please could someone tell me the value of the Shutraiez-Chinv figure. 8.3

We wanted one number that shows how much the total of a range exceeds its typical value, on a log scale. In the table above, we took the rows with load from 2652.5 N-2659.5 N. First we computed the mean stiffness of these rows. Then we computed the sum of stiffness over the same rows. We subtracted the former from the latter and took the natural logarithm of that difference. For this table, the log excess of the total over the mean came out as 2.6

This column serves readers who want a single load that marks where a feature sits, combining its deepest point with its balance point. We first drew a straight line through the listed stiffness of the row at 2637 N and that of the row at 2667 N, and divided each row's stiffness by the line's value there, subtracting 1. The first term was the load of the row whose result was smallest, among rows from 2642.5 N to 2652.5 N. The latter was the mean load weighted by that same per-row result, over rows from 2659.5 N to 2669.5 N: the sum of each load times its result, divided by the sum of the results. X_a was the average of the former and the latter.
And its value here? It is 2652.2 N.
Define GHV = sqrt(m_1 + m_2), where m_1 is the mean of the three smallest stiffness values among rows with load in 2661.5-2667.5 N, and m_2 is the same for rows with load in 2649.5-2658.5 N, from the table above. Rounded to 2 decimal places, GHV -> 1.87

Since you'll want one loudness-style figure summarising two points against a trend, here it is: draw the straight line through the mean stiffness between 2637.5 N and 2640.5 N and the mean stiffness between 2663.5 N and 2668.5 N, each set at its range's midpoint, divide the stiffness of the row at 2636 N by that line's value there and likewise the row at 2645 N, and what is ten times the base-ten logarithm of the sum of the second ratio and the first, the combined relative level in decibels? 3.31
